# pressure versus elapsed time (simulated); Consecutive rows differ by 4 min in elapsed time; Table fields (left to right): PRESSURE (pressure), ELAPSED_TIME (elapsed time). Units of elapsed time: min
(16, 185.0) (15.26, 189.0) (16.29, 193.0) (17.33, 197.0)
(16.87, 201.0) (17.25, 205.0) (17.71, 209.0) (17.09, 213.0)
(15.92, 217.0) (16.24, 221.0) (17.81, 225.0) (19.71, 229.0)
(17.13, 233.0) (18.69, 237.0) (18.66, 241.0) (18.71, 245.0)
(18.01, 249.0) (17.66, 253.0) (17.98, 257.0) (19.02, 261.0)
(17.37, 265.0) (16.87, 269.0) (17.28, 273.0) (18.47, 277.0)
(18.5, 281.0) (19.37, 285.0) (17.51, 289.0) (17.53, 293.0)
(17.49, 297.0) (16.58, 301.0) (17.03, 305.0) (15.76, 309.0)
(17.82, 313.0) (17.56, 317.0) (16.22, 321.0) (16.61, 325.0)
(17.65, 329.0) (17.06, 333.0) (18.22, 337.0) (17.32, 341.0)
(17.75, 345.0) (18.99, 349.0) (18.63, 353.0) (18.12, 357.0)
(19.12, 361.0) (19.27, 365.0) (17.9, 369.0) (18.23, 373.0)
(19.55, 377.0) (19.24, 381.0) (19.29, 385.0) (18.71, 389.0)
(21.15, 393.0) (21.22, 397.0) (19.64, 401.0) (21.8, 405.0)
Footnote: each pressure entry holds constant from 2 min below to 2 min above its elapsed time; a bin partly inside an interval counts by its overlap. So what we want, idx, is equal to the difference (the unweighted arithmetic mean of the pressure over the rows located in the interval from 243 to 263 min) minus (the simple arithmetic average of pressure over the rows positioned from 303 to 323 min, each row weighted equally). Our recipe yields 1.4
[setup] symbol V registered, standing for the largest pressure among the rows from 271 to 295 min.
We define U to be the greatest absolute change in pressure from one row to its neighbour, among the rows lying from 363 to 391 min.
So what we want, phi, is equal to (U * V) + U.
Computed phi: 28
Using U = 1.37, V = 19.37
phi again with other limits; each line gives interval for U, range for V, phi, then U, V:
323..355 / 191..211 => 23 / 1.24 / 17.71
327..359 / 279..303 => 25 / 1.24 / 19.37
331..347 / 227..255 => 24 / 1.16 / 19.71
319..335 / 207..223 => 19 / 1.04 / 17.71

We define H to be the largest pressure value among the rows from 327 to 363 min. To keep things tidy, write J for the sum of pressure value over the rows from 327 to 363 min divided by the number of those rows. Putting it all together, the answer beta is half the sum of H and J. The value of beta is 18.61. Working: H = 19.12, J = 18.10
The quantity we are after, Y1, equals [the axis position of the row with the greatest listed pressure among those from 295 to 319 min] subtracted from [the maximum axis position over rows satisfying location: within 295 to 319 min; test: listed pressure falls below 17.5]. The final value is -4 min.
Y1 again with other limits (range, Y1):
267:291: -12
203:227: -4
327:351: -8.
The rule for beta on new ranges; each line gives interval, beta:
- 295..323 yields 17.37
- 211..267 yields 18.78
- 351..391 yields 19.18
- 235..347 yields 18.52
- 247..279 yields 18.43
